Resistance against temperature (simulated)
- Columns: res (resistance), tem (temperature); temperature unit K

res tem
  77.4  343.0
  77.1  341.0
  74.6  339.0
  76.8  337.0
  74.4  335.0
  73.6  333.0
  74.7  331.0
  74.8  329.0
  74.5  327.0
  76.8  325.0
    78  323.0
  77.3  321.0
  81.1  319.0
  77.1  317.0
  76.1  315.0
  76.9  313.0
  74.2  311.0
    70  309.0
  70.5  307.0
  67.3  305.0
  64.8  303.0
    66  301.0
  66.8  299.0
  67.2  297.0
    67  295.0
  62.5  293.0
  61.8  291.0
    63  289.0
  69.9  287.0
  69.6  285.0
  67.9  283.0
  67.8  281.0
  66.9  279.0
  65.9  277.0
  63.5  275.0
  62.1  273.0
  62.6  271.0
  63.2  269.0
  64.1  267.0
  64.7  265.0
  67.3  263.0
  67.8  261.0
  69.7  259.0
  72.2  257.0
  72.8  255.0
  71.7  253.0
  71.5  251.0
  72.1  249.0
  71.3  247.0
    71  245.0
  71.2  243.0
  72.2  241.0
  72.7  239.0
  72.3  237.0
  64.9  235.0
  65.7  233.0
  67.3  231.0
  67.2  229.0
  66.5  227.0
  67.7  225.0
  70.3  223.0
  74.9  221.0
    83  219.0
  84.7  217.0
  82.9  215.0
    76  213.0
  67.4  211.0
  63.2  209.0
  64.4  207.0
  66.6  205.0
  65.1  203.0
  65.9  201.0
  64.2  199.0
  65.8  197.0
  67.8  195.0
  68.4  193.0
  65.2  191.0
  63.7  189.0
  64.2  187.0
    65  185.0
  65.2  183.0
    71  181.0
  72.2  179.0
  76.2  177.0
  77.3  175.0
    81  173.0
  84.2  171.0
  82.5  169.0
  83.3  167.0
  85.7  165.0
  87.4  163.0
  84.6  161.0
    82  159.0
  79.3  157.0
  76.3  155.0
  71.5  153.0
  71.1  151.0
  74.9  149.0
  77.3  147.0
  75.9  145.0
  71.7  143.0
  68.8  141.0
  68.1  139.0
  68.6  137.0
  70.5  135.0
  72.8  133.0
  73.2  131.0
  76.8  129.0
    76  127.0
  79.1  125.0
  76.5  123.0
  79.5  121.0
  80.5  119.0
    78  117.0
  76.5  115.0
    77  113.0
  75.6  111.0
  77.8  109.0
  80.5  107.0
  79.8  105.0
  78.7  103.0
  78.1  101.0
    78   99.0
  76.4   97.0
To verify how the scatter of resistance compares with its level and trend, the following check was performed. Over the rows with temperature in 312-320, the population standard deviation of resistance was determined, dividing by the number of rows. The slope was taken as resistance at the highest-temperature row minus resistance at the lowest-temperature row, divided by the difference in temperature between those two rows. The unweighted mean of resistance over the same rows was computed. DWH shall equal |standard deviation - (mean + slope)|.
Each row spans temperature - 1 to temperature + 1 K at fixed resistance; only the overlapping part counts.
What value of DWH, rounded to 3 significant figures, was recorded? 76.6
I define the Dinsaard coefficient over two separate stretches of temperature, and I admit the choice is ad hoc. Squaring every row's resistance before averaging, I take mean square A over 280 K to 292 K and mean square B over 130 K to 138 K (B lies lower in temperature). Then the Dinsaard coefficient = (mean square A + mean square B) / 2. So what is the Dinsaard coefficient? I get 4769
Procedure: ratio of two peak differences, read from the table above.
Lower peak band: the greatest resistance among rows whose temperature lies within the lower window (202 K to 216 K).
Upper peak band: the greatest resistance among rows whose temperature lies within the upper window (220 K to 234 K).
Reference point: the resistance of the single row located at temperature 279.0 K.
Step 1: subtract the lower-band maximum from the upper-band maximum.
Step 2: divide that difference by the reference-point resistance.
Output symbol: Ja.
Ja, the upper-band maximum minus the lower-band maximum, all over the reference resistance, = -0.12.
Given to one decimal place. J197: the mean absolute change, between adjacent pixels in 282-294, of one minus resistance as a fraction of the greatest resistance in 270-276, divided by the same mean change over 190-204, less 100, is -98.7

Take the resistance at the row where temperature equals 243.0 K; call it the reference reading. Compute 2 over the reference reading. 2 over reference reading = 0.028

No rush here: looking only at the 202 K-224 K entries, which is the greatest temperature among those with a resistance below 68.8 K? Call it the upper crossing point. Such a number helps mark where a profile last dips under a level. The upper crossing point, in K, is 211.0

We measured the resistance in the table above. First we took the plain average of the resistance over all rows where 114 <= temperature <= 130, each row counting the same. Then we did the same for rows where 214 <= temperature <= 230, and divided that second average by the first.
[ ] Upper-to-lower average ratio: 0.96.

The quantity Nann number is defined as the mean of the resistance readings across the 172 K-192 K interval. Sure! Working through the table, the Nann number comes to 70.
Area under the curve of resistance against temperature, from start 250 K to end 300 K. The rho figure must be 3339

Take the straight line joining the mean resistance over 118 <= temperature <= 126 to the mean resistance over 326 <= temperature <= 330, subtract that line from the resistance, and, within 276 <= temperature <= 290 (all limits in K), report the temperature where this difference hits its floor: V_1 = 289.0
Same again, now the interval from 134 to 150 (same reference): 139.0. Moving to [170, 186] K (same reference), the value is 185.0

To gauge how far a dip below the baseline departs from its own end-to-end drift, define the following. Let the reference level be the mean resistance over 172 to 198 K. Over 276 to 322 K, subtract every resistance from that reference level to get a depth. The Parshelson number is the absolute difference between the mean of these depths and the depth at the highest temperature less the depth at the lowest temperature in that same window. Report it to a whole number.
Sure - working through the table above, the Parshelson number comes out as 11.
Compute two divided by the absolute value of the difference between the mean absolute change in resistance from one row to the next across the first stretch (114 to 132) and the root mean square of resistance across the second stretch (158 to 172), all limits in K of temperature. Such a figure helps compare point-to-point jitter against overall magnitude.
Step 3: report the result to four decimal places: 0.0244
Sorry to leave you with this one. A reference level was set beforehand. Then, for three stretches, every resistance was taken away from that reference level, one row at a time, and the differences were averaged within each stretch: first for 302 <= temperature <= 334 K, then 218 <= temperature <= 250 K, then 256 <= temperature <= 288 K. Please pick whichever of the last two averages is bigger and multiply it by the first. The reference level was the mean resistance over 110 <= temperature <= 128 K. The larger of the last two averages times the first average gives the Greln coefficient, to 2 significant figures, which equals 38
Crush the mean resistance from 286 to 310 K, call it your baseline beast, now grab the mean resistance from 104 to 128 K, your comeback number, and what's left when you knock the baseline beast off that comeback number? 12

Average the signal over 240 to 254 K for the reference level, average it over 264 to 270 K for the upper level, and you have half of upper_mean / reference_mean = 0.45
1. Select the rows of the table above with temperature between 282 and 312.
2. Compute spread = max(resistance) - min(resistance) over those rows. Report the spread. 12.4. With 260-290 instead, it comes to 7.8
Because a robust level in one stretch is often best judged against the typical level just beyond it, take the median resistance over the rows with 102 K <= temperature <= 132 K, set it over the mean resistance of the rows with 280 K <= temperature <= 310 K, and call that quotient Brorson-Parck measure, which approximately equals 1.16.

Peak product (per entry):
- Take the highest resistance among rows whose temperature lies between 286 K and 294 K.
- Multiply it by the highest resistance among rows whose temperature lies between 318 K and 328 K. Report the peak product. 5669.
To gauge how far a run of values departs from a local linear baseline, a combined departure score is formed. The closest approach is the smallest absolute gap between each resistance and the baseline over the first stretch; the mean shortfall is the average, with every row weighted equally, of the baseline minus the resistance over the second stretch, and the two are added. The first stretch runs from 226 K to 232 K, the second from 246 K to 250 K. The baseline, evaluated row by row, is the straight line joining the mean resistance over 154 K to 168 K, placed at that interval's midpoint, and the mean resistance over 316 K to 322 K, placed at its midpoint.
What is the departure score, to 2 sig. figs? 22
